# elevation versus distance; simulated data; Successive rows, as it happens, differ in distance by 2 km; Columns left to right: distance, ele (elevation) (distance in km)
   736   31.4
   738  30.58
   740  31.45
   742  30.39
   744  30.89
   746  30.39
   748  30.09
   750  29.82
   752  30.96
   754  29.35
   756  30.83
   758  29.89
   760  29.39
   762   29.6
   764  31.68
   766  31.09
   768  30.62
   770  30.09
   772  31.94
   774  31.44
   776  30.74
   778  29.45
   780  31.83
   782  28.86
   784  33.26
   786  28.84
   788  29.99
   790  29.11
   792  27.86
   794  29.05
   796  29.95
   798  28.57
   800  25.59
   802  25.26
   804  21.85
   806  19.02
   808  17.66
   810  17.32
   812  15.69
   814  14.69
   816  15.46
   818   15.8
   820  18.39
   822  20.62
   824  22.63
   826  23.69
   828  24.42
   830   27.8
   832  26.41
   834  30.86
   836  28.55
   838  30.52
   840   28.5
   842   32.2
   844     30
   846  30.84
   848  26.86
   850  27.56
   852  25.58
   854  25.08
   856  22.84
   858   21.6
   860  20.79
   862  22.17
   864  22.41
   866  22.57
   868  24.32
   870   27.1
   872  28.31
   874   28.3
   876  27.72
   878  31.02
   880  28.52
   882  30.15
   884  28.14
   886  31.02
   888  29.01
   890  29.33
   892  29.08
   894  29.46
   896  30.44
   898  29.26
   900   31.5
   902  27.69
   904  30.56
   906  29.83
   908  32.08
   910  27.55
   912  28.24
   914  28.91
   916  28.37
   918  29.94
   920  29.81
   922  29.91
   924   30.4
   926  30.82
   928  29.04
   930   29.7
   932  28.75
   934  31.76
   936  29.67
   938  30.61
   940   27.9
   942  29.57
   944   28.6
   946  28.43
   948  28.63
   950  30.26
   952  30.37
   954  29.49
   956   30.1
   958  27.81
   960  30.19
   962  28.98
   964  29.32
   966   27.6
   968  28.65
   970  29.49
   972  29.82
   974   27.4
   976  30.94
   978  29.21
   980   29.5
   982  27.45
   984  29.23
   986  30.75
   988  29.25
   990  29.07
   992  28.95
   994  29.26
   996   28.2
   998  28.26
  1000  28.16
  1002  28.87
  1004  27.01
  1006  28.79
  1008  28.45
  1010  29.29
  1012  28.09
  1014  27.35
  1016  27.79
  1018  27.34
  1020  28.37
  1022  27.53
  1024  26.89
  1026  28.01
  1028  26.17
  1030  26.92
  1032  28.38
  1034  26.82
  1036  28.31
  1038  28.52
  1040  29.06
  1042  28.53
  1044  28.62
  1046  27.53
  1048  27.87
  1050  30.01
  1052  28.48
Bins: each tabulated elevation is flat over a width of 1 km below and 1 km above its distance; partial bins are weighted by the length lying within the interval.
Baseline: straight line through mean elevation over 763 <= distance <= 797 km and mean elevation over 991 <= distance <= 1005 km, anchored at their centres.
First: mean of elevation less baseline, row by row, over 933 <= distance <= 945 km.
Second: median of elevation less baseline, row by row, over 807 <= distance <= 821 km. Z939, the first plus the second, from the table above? -13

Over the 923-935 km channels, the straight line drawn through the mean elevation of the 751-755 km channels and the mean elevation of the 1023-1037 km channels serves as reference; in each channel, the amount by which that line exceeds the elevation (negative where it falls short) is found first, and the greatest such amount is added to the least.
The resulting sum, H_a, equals -3.8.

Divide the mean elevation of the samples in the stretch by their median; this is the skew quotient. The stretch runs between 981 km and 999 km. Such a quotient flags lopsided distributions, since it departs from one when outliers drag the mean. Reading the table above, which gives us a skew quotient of 0.995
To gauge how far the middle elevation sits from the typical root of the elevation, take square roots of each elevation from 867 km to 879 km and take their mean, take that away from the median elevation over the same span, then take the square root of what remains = 4.77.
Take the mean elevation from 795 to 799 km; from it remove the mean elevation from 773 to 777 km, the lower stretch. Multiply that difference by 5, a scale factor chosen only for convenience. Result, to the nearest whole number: -9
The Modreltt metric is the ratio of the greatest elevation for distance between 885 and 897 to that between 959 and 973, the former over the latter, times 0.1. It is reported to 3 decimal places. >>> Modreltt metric 0.103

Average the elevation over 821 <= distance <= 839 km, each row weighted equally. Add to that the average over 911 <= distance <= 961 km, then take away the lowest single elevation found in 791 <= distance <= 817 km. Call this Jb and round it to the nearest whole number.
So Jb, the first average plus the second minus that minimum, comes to 41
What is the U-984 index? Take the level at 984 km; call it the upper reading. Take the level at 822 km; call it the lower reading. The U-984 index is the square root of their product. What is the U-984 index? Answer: 24.6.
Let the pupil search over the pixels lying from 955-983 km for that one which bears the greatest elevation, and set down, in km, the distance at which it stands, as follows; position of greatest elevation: 976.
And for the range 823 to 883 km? 842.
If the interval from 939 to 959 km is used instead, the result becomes 952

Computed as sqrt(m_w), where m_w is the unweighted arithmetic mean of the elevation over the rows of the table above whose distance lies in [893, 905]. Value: 5.46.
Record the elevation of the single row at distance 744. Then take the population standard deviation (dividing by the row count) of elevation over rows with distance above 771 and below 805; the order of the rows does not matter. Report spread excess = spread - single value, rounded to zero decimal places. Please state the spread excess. -28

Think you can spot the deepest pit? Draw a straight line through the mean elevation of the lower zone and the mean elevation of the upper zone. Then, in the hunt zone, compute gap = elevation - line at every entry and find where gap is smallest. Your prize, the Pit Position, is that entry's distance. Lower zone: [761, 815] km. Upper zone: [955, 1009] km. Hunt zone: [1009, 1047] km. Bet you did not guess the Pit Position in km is 1028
